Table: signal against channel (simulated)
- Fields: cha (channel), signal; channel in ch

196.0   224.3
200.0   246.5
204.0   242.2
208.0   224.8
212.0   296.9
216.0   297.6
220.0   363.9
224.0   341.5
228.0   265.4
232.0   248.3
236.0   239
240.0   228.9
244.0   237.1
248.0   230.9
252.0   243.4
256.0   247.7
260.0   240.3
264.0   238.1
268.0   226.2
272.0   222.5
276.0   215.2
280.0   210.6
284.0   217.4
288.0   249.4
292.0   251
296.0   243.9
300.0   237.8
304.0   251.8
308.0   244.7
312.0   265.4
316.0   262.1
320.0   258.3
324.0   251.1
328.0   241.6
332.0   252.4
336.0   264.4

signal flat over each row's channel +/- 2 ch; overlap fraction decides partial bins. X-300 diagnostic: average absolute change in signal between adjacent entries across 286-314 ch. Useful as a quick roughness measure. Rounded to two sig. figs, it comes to 9.4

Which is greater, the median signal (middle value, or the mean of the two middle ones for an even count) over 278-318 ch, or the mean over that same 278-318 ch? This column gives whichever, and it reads 247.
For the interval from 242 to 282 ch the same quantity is 234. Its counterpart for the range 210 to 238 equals 297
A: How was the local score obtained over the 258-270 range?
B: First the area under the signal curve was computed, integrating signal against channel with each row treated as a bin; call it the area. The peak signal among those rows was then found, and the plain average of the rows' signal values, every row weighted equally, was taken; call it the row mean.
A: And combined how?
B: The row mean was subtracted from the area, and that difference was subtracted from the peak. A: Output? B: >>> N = -2343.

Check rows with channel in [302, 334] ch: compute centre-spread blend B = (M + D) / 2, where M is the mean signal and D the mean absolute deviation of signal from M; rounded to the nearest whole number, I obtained 130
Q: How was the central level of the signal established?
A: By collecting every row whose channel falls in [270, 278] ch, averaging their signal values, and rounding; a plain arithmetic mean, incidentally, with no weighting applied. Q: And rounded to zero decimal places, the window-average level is 219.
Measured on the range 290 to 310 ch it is 246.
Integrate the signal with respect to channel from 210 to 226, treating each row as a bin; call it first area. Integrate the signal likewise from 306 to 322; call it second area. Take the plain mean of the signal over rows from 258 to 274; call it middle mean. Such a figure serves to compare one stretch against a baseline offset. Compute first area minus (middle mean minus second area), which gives 9090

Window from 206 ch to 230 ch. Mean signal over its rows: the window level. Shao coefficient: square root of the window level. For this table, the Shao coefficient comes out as 17.3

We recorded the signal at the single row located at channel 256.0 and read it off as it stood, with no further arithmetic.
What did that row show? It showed 247.7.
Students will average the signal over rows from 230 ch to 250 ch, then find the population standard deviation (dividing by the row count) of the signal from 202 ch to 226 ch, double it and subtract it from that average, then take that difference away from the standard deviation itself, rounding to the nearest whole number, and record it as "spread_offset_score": -89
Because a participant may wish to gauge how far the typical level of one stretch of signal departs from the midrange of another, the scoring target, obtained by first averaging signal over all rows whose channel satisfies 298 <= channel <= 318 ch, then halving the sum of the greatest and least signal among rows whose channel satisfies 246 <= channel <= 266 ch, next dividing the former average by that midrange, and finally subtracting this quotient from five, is 3.95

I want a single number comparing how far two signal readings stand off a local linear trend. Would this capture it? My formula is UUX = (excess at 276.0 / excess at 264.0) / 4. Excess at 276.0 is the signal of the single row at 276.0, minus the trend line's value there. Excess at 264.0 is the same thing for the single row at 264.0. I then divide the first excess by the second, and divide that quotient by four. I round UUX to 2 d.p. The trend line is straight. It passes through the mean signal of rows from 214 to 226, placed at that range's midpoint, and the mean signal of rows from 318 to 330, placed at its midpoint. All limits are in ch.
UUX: 0.30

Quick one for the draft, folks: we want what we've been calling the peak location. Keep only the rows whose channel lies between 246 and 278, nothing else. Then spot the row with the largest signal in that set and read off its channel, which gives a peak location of 256.0 ch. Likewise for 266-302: 292.0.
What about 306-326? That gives 312.0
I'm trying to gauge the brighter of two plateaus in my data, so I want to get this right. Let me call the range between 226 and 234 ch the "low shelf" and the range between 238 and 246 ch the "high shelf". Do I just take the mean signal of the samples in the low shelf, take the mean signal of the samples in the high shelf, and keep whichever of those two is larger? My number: 257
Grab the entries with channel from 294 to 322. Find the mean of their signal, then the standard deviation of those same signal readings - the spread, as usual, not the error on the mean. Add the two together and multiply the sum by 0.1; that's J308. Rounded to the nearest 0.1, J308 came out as 26.2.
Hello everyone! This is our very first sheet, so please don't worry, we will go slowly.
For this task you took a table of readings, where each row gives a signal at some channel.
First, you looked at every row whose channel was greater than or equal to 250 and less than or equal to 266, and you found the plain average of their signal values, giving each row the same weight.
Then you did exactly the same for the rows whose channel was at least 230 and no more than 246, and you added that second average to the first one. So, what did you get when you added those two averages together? 481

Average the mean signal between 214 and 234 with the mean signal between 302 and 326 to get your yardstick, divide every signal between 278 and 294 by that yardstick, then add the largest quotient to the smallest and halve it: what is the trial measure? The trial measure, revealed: 0.826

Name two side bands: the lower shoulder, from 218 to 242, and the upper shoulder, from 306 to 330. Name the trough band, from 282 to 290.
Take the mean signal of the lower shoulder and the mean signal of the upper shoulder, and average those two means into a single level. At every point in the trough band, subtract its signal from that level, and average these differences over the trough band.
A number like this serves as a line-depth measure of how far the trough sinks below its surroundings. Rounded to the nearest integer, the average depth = 34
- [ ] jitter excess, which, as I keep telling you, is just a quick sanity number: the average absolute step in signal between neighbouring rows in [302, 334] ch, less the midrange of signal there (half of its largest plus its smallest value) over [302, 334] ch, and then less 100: -345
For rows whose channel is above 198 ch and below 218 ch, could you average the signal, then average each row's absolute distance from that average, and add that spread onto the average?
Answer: 290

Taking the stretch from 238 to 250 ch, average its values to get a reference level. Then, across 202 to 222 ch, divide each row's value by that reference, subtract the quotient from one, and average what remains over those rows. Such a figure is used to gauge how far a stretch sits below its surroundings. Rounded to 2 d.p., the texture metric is -0.23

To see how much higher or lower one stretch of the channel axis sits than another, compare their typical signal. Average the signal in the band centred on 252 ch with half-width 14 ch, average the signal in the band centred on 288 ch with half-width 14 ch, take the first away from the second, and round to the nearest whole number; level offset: -6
